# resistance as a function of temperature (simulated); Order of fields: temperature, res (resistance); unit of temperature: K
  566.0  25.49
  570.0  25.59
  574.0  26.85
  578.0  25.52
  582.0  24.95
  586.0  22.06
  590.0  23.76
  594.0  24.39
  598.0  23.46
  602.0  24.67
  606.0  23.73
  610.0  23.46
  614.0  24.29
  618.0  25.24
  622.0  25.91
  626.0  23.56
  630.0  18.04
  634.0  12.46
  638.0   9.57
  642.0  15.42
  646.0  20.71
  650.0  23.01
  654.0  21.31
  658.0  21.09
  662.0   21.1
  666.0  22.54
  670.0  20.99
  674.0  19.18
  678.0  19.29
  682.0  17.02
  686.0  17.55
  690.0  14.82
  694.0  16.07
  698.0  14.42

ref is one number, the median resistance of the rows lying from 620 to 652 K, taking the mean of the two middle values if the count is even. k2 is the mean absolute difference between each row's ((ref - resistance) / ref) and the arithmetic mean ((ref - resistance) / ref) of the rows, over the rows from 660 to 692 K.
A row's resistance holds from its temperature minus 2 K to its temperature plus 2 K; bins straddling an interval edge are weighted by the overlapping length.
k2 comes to 0.101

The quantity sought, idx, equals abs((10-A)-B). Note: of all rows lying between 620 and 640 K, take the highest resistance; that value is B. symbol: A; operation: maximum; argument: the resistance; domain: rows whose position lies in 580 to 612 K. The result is 40.9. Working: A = 24.95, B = 25.91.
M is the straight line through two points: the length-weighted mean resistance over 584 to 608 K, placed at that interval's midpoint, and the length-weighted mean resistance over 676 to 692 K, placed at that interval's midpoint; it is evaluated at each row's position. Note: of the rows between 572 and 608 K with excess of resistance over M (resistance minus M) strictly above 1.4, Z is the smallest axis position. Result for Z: 574.0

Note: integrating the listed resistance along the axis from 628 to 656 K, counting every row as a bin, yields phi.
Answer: 482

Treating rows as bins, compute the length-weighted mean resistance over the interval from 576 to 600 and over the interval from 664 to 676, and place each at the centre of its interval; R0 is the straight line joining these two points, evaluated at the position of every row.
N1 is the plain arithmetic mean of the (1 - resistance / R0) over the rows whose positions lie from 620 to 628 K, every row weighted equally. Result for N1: -0.09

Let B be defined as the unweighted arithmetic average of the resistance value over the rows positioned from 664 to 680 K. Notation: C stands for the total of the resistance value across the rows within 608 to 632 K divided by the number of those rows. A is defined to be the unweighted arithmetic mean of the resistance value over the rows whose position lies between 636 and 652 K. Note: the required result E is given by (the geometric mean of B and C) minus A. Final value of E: 4.7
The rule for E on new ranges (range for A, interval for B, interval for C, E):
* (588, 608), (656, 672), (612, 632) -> -1.6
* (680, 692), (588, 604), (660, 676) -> 6.0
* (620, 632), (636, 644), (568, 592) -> -4.9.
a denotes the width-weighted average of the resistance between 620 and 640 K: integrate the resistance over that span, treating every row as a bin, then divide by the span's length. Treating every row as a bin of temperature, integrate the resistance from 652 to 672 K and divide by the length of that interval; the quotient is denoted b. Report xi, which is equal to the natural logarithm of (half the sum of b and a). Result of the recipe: 2.978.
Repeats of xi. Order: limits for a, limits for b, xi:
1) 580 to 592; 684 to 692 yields 2.990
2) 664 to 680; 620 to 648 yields 2.956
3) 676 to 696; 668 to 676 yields 2.919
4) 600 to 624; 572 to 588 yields 3.207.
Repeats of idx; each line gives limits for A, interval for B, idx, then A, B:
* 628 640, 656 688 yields 30.6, 18.04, 22.54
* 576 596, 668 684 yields 36.5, 25.52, 20.99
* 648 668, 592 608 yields 37.7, 23.01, 24.67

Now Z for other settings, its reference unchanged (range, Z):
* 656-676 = 658.0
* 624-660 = 626.0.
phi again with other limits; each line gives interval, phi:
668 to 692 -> 435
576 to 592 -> 385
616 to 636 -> 421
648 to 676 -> 597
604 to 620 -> 387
